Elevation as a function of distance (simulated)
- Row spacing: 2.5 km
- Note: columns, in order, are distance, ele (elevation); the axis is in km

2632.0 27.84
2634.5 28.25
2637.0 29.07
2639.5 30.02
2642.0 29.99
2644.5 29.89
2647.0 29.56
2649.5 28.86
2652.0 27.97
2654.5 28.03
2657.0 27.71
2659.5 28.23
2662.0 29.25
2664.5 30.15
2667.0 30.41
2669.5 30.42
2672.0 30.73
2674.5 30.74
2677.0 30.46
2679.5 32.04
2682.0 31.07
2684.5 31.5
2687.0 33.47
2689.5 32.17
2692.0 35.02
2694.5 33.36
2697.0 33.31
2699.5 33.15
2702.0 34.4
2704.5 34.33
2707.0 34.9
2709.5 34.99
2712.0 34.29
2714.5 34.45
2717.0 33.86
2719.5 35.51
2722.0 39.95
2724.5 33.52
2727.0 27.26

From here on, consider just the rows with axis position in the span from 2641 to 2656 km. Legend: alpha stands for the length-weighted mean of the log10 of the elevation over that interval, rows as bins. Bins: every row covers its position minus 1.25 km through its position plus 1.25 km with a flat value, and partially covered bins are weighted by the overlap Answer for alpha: 1.462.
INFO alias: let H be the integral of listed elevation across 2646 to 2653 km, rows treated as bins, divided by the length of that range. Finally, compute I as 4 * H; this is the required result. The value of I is 115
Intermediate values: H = 28.8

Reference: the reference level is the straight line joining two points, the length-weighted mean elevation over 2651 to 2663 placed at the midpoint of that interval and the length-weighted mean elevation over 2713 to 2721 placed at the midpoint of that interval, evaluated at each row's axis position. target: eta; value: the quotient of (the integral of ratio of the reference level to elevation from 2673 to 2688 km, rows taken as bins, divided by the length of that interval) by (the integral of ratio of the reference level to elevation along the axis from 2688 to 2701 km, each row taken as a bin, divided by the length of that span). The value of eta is 1.01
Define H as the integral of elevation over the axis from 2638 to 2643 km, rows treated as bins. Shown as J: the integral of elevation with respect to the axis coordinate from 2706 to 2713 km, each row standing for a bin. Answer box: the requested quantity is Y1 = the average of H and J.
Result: 196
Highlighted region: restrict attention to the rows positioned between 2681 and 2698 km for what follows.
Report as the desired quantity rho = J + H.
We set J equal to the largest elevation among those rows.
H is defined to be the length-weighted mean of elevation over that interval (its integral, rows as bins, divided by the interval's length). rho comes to 68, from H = 32.9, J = 35.02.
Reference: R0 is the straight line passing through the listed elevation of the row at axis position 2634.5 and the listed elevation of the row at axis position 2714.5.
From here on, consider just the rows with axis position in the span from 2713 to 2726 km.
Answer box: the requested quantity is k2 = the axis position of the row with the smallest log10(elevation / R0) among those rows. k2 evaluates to 2724.5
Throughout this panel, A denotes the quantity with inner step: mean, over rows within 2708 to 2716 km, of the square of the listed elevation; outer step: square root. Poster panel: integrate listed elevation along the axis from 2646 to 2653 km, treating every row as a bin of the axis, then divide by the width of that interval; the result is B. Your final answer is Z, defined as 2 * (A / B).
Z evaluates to 2.4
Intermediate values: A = 34.6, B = 28.8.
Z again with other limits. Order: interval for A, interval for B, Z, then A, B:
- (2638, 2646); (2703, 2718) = 1.7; 30.0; 34.5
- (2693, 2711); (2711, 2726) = 1.9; 34.1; 35.1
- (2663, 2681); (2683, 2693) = 1.9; 30.7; 32.9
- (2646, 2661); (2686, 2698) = 1.7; 28.4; 33.5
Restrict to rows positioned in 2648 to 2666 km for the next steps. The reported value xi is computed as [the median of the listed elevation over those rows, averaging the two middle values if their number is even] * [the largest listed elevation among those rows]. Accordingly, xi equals 851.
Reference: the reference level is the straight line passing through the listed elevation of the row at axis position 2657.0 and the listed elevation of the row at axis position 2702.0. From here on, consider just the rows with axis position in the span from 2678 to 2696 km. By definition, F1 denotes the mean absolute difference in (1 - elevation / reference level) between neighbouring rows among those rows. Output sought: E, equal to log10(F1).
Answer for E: -1.33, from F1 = 0.047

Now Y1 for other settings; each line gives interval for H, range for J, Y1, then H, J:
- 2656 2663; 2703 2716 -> 324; 199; 449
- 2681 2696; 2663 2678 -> 475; 492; 457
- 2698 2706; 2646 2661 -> 349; 272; 426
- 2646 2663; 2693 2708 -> 496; 484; 509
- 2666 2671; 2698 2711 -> 299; 152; 446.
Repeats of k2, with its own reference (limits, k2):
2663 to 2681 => 2677.0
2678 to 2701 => 2682.0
